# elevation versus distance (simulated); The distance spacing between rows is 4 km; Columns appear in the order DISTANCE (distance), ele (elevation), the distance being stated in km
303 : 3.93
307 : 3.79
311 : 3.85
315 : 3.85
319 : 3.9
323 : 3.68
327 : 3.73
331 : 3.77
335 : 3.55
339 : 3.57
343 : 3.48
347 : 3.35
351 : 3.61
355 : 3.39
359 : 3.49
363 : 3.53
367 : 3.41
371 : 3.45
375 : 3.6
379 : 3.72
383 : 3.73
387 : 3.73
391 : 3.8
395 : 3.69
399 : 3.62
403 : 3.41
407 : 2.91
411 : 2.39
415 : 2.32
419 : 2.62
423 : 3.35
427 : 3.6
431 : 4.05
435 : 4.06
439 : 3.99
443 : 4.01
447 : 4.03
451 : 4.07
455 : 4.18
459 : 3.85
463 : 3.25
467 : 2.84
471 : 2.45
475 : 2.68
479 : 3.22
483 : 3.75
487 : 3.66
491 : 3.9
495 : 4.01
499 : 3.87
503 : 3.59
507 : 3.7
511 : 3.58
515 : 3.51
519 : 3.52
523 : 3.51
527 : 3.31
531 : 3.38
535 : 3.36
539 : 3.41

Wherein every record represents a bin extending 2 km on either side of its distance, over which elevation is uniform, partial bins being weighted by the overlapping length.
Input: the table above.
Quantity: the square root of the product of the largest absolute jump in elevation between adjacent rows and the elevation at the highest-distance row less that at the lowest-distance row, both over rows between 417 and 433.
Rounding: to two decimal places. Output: 1.02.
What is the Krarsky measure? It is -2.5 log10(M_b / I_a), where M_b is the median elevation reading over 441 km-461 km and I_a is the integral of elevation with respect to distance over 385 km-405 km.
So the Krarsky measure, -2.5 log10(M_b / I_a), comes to 3.15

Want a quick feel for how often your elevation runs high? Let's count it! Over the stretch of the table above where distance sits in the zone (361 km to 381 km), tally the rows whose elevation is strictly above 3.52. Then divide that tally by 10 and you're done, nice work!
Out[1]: 0.30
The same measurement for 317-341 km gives 0.60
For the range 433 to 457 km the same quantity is 0.60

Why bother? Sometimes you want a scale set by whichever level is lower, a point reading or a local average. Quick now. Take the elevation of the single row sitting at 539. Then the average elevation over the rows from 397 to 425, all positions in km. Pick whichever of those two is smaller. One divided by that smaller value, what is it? 0.339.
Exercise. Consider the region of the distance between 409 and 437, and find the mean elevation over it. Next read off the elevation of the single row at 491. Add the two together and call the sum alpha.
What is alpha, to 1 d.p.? 7.1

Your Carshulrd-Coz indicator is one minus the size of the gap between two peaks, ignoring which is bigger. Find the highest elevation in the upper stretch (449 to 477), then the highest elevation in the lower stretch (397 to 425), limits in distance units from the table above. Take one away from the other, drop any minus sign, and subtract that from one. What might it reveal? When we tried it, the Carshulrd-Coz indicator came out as 0.4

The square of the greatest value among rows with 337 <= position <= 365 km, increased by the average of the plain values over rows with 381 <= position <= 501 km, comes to 16.5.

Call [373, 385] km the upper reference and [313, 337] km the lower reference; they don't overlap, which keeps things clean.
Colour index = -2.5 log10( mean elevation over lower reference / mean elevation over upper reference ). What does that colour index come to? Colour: -0.02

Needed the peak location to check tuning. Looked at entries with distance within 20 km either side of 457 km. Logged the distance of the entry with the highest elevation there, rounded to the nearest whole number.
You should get 455 km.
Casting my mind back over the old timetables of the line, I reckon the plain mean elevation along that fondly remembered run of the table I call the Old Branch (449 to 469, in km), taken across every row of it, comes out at 3.64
